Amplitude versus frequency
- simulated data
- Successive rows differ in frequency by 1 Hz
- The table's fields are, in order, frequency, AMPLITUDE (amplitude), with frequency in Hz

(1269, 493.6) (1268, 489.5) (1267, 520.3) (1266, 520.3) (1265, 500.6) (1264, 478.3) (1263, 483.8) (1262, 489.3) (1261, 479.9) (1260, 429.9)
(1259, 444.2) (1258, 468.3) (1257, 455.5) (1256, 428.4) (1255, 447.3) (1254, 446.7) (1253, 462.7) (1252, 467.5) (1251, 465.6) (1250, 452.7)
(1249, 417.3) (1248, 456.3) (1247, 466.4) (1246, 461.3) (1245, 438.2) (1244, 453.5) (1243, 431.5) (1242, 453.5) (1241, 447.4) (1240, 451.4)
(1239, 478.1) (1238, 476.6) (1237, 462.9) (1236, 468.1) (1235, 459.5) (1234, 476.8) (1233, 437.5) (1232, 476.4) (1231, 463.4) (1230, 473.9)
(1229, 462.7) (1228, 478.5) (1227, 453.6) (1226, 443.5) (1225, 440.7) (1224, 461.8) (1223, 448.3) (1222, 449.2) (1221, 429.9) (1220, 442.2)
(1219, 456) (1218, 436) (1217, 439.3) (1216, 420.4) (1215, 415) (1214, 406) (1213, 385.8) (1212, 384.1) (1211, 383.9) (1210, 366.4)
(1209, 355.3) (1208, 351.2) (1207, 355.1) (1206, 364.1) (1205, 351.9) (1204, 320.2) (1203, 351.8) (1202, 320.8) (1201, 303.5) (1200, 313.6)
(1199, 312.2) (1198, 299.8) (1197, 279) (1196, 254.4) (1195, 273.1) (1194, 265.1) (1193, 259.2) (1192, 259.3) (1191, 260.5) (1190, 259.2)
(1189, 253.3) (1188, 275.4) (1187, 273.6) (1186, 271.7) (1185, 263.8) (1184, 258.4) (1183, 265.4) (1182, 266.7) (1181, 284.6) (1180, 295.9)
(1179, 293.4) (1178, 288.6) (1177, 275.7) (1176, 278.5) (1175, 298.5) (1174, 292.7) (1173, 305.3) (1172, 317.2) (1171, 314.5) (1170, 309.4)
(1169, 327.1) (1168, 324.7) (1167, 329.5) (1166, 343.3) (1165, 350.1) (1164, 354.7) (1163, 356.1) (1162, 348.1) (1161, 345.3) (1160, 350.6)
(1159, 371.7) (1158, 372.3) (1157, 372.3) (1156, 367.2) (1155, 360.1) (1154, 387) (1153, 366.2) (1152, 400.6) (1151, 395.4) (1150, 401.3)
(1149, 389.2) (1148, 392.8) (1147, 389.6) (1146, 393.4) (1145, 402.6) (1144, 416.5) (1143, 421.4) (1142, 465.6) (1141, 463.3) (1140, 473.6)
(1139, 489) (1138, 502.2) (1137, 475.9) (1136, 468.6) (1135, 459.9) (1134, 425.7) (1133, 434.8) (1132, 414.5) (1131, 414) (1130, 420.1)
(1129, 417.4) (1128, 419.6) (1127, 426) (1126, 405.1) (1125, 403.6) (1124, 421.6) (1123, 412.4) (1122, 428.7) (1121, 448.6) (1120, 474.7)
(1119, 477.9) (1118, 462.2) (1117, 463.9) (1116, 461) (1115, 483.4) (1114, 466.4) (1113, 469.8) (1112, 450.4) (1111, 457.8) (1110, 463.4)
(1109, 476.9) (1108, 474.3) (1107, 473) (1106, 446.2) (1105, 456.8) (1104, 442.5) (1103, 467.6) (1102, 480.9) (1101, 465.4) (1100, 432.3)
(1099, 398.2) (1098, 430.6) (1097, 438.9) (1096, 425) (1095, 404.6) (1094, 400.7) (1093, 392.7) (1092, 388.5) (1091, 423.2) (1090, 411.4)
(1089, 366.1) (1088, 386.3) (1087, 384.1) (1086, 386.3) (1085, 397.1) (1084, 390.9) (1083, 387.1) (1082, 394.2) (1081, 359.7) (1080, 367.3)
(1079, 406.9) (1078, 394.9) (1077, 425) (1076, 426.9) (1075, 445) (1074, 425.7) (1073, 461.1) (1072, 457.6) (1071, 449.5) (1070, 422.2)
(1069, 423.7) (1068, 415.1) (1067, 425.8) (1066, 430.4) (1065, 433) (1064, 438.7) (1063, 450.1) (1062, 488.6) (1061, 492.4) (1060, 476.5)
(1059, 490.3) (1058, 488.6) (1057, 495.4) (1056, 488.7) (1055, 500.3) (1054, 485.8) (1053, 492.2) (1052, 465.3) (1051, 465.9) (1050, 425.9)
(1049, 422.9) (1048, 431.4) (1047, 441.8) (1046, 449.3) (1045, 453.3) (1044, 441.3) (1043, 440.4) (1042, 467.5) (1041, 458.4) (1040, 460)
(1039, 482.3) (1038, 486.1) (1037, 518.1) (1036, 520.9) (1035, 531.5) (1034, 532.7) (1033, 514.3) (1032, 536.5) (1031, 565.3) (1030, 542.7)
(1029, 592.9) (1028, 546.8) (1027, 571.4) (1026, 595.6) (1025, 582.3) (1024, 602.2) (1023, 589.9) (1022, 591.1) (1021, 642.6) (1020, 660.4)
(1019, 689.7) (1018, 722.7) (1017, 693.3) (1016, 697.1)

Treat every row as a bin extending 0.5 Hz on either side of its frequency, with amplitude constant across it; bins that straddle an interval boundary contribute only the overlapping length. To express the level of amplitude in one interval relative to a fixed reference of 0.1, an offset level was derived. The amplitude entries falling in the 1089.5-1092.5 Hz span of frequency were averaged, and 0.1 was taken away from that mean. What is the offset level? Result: 408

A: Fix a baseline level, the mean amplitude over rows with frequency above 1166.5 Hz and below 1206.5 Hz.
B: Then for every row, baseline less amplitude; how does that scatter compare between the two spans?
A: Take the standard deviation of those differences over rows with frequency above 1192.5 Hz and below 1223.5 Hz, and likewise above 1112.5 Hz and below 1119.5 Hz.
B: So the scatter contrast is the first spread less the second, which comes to 54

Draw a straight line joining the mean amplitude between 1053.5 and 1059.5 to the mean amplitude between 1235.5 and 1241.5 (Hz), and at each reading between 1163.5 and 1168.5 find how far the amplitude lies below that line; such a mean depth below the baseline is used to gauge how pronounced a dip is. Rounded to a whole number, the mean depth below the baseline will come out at 135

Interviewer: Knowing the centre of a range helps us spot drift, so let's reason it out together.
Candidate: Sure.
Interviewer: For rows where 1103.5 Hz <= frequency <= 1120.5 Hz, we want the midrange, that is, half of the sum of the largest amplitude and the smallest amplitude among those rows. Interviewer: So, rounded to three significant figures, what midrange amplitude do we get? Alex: 463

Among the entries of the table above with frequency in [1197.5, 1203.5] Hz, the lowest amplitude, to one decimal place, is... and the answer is 299.8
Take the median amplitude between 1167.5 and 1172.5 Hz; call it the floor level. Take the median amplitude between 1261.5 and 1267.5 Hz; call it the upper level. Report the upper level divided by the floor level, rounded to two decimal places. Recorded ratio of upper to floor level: 1.56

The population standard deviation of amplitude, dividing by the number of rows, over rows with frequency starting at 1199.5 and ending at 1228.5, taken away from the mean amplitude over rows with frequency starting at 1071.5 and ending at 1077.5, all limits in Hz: 390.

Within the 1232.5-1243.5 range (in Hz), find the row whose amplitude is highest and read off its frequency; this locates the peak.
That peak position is 1239 Hz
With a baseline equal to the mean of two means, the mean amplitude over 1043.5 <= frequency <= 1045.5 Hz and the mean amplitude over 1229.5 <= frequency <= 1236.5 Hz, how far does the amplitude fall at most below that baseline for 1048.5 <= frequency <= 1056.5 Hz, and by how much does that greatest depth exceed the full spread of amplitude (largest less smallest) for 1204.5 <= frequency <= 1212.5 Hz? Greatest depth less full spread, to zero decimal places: 0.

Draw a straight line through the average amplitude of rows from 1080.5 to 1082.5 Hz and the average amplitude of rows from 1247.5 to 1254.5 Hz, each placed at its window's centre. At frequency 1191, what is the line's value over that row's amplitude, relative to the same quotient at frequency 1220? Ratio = 1.65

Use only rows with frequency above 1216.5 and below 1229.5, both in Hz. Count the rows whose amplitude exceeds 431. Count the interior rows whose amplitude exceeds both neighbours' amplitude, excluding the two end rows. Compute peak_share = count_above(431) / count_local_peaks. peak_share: 3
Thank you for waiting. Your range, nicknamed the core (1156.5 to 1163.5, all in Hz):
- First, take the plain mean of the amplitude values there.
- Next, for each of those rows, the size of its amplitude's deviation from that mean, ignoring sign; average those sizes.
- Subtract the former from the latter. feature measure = -349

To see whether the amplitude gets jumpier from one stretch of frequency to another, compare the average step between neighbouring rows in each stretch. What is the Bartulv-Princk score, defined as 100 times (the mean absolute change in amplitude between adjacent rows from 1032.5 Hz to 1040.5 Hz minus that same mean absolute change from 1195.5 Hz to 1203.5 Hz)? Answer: -379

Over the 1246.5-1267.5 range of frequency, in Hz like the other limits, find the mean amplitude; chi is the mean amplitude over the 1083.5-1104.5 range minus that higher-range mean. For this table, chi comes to -51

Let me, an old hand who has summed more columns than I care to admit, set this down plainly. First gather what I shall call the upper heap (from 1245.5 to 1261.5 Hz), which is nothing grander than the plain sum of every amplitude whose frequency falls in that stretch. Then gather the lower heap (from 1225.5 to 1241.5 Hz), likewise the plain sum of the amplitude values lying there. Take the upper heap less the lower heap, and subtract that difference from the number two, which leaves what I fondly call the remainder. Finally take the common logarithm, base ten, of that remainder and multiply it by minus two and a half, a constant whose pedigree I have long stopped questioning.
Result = -5.5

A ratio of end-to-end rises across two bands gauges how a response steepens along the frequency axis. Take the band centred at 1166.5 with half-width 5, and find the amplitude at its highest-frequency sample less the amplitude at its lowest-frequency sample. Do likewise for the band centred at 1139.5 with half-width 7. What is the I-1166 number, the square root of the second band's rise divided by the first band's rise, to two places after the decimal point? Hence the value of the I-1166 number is 1.11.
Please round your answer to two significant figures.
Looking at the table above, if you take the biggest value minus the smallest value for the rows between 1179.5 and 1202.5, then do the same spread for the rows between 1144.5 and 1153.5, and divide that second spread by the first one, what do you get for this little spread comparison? 0.54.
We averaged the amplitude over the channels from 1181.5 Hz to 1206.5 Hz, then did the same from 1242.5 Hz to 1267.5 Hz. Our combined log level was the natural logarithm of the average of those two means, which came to 5.93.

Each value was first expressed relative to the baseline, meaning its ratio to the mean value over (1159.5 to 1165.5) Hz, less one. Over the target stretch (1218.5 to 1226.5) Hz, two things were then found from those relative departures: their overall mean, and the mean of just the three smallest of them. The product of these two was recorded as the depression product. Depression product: 0.067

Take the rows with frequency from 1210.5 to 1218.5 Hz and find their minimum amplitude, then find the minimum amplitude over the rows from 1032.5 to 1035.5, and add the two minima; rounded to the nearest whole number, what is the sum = 898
